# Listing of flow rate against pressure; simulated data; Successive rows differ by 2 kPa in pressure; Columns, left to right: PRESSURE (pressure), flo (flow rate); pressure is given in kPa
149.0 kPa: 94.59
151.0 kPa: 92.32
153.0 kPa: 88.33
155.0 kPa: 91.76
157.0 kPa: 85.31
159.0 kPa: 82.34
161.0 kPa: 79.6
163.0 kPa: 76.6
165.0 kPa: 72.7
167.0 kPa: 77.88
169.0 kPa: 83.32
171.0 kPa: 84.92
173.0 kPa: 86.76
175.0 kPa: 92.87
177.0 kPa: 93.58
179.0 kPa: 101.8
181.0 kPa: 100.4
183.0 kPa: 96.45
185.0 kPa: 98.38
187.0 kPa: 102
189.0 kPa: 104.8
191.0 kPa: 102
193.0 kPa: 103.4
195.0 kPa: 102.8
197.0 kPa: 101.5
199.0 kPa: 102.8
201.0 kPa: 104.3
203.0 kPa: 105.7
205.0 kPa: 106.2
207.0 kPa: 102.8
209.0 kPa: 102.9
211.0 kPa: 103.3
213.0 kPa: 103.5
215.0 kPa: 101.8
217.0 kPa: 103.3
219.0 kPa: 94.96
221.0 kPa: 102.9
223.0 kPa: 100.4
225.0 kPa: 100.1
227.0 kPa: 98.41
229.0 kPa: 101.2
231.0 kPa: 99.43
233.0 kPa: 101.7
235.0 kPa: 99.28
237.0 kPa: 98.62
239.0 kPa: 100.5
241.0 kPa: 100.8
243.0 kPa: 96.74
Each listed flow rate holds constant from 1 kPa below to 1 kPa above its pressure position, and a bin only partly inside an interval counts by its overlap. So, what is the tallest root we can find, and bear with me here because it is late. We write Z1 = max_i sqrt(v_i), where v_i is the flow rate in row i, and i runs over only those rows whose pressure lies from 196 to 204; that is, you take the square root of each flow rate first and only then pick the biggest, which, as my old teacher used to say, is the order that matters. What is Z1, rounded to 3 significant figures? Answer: 10.3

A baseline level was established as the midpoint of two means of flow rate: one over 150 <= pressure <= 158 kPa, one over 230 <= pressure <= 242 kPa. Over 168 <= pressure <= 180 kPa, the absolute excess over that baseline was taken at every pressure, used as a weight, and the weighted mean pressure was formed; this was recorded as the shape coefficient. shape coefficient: 172.6 kPa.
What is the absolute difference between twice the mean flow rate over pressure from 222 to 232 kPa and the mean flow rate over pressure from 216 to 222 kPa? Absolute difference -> 99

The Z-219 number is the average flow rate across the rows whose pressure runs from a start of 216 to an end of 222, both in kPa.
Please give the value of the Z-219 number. 100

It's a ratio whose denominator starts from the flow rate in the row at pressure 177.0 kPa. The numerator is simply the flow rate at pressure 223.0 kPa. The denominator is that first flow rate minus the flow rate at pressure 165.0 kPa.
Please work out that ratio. 5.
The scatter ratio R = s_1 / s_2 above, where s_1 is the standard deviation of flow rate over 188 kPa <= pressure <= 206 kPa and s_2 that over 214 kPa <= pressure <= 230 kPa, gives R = 0.6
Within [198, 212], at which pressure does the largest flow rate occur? 205.0 kPa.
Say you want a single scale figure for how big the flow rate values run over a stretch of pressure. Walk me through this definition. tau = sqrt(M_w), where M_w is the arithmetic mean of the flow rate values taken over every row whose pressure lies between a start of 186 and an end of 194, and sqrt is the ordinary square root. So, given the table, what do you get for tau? 10.2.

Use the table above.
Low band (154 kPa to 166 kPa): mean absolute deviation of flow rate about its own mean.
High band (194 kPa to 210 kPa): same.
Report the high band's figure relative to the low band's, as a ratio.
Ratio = 0.26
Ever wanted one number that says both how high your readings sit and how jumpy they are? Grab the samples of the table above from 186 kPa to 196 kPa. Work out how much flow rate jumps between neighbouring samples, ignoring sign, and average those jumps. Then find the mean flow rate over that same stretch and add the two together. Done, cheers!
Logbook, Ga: 105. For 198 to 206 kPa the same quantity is 106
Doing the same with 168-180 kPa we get 94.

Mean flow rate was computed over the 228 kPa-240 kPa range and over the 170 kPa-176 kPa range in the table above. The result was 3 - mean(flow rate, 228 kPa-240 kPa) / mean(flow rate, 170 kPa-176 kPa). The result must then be 1.86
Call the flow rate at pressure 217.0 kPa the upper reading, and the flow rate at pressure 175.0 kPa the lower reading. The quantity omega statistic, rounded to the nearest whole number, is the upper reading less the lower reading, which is 10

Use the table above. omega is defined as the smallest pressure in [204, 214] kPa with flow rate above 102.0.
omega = 205.0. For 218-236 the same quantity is 221.0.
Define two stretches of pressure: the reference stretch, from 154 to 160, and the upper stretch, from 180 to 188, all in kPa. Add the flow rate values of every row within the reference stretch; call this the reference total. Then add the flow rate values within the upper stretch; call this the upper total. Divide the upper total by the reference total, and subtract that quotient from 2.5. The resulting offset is 0.97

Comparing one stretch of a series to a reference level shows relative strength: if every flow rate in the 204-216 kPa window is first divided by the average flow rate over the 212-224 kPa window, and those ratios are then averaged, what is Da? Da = 1.02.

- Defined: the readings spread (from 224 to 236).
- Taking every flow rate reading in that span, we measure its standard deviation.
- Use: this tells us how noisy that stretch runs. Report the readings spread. 1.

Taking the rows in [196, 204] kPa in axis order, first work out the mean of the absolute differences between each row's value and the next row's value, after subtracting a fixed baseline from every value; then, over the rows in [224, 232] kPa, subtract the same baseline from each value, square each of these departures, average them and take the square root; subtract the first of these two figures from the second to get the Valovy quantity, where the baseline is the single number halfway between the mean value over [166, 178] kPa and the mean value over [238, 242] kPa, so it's 4.9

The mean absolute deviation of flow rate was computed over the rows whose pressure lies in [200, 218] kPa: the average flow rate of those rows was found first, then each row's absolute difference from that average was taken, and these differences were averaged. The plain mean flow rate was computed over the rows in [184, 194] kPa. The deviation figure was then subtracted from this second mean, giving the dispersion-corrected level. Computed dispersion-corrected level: 101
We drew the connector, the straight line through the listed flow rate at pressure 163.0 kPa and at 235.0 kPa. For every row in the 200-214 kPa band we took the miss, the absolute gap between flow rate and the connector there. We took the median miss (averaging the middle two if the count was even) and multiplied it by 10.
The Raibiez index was 123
